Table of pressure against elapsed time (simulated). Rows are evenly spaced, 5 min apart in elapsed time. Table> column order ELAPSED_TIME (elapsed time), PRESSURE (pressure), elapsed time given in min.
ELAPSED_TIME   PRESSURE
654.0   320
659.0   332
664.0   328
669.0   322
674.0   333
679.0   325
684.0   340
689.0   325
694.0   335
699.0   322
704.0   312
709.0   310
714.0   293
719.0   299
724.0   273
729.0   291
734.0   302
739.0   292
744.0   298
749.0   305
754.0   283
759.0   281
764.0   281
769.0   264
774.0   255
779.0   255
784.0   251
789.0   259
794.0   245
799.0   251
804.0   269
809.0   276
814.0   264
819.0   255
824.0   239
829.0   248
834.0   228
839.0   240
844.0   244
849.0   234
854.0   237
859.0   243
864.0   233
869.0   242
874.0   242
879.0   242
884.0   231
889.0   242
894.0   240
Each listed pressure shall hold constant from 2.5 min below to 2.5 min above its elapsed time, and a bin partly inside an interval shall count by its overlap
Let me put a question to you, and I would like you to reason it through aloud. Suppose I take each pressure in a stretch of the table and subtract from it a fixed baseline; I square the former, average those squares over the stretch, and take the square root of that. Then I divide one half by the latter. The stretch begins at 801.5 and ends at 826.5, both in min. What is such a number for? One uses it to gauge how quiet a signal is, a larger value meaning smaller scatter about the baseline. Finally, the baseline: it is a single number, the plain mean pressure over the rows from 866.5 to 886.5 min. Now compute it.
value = 0.020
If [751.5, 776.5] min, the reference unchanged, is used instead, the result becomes 0.014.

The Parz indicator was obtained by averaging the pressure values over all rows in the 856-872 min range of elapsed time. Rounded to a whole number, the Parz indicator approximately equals 239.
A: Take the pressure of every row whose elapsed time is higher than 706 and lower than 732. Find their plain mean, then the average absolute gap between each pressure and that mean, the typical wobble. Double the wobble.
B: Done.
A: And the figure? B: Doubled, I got 18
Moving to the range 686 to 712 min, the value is 16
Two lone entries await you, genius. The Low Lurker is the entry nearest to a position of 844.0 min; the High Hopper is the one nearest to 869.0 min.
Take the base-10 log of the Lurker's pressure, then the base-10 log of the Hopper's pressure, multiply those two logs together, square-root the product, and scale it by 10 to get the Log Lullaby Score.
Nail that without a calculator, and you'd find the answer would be 23.9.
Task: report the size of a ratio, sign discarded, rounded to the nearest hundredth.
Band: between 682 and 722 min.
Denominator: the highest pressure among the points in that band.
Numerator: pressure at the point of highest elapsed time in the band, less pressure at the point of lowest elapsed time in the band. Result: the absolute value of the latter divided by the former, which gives 0.12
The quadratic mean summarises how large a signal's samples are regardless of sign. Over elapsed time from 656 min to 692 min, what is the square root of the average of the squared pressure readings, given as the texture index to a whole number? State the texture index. 329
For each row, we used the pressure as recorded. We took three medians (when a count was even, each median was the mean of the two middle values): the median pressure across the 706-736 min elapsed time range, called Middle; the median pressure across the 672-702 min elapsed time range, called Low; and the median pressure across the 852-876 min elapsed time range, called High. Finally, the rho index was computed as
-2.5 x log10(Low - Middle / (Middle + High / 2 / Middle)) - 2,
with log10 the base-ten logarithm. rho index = -8.29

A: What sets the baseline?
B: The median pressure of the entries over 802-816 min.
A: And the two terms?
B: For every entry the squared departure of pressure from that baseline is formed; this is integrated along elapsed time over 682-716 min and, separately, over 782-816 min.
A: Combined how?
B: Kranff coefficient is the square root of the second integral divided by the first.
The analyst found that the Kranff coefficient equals 0.27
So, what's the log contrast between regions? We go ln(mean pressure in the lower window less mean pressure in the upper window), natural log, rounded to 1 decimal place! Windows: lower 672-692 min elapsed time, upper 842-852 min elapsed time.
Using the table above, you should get 4.5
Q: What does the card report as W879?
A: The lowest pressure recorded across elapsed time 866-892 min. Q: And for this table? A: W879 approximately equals 231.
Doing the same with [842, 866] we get 233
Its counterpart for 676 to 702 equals 322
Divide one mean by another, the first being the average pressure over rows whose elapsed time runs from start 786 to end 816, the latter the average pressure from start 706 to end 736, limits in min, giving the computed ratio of 0.88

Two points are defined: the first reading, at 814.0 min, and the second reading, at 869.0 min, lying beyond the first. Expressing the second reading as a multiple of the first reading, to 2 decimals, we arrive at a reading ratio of 0.92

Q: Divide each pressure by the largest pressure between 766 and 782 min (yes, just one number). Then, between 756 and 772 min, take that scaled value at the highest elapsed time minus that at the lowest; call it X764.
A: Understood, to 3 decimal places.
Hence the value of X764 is -0.064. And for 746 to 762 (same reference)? -0.091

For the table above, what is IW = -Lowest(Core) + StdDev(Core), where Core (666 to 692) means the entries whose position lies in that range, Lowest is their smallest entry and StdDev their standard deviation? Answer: -315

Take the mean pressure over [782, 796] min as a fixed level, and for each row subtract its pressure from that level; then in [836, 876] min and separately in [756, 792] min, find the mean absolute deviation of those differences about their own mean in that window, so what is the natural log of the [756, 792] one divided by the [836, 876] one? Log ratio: 1.0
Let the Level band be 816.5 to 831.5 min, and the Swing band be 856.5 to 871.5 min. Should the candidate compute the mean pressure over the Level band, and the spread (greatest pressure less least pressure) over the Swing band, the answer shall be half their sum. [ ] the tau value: 129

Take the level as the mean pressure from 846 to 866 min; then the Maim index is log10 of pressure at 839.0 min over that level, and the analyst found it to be 0.01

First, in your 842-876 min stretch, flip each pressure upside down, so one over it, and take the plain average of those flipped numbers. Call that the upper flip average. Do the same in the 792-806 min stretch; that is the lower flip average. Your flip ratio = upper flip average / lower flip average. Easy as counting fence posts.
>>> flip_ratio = 1.06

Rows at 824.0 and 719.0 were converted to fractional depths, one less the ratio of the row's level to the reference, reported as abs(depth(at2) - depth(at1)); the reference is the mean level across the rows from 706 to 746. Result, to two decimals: 0.20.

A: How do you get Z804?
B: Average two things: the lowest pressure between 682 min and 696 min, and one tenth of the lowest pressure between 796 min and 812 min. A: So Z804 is 175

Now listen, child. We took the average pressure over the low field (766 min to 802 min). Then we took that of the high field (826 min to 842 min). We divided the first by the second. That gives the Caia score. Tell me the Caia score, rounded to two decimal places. 1.07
